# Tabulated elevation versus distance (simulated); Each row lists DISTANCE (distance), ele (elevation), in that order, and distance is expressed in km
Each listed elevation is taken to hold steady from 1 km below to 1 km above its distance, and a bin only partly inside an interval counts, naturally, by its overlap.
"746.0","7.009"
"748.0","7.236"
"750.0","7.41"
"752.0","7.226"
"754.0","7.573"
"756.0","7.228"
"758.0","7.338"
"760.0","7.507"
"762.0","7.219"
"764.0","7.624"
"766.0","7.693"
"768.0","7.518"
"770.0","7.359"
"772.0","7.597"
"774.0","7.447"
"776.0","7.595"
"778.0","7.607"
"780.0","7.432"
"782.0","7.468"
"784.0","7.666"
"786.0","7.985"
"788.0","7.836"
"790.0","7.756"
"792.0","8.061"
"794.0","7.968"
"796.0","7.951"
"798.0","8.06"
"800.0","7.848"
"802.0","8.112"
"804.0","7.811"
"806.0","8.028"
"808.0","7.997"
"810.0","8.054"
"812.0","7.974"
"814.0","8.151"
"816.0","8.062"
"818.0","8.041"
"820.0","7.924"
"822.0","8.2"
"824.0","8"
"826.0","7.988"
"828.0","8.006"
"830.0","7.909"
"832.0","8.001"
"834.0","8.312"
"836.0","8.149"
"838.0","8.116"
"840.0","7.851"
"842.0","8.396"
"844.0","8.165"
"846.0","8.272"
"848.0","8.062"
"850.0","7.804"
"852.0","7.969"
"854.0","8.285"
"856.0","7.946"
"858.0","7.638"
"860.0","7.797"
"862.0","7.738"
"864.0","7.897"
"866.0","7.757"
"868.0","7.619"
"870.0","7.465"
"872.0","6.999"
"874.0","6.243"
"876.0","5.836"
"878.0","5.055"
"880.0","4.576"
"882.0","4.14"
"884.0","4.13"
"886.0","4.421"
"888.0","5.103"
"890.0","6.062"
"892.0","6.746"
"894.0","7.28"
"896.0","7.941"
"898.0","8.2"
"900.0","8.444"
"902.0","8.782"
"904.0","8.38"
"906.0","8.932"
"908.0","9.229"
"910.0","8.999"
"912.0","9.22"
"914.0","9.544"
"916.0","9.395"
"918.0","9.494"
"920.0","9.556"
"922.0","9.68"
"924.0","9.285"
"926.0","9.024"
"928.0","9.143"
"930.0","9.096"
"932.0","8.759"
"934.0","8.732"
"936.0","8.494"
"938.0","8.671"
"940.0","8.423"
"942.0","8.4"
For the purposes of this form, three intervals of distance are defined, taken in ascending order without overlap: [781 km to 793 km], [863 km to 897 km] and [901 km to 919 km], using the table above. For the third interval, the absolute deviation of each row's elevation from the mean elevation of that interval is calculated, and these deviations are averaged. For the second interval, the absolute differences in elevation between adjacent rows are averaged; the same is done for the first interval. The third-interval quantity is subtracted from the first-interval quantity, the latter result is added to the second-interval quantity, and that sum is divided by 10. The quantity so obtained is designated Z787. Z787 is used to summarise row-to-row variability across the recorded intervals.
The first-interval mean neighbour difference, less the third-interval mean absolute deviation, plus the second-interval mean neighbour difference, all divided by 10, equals 0.04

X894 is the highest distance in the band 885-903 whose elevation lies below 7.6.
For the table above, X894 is 894.0 km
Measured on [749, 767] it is 762.0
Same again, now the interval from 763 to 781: 780.0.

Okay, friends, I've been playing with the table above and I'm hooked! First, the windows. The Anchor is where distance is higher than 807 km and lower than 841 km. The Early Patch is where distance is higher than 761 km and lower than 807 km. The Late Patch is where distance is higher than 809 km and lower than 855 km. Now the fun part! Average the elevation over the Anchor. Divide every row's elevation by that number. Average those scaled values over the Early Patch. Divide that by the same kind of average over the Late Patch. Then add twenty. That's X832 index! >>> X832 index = 21.0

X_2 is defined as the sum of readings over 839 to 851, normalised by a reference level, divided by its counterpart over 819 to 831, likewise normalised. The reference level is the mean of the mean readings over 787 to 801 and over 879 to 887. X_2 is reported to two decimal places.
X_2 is 1.01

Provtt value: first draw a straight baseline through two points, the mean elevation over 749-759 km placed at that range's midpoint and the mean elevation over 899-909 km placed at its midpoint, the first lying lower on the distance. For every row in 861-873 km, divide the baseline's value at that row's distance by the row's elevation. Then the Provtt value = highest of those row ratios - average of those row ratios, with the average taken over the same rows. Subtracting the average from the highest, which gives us 0.097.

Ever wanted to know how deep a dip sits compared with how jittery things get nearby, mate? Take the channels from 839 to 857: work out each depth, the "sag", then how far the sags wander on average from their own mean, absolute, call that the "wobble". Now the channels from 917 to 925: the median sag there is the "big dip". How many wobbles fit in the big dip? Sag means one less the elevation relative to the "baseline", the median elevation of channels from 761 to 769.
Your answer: -11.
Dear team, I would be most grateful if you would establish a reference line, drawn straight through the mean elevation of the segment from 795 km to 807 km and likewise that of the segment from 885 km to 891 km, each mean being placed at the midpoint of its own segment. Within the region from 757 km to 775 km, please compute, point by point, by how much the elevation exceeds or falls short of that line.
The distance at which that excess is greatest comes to 772.0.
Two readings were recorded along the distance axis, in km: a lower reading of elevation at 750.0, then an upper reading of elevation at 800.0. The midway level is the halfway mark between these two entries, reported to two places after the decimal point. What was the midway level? 7.63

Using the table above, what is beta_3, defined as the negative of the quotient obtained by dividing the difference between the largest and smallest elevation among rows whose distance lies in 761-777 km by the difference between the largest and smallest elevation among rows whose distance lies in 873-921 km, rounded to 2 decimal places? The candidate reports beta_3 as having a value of -0.09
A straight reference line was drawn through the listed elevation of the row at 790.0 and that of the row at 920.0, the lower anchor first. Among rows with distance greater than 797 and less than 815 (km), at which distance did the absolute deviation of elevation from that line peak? 798.0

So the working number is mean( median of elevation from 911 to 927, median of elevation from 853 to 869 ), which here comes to 8.6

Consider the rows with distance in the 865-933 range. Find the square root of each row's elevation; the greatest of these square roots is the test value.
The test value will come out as 3.11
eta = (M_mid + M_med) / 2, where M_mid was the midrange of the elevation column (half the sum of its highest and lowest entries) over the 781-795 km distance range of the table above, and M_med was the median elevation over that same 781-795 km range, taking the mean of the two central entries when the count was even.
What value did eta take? 7.8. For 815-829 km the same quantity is 8.0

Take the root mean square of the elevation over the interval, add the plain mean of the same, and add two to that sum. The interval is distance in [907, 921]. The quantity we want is 20.7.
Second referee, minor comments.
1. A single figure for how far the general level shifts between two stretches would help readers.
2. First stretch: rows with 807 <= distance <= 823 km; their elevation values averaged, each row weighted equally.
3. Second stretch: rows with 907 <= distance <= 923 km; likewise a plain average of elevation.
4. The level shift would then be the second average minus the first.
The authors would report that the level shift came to 1.34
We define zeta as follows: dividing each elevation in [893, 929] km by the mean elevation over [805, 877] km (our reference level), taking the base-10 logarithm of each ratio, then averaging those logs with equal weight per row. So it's 0.054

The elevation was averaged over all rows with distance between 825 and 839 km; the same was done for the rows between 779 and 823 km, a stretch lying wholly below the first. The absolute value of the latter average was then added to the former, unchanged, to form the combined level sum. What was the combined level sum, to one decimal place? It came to 16.0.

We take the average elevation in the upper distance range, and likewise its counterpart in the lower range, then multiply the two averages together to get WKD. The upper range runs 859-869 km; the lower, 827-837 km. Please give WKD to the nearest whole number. 63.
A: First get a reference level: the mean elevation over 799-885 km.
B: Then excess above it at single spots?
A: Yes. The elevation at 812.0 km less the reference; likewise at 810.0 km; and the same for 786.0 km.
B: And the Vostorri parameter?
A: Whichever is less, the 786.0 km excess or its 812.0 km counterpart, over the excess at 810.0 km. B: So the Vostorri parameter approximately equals 0.84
